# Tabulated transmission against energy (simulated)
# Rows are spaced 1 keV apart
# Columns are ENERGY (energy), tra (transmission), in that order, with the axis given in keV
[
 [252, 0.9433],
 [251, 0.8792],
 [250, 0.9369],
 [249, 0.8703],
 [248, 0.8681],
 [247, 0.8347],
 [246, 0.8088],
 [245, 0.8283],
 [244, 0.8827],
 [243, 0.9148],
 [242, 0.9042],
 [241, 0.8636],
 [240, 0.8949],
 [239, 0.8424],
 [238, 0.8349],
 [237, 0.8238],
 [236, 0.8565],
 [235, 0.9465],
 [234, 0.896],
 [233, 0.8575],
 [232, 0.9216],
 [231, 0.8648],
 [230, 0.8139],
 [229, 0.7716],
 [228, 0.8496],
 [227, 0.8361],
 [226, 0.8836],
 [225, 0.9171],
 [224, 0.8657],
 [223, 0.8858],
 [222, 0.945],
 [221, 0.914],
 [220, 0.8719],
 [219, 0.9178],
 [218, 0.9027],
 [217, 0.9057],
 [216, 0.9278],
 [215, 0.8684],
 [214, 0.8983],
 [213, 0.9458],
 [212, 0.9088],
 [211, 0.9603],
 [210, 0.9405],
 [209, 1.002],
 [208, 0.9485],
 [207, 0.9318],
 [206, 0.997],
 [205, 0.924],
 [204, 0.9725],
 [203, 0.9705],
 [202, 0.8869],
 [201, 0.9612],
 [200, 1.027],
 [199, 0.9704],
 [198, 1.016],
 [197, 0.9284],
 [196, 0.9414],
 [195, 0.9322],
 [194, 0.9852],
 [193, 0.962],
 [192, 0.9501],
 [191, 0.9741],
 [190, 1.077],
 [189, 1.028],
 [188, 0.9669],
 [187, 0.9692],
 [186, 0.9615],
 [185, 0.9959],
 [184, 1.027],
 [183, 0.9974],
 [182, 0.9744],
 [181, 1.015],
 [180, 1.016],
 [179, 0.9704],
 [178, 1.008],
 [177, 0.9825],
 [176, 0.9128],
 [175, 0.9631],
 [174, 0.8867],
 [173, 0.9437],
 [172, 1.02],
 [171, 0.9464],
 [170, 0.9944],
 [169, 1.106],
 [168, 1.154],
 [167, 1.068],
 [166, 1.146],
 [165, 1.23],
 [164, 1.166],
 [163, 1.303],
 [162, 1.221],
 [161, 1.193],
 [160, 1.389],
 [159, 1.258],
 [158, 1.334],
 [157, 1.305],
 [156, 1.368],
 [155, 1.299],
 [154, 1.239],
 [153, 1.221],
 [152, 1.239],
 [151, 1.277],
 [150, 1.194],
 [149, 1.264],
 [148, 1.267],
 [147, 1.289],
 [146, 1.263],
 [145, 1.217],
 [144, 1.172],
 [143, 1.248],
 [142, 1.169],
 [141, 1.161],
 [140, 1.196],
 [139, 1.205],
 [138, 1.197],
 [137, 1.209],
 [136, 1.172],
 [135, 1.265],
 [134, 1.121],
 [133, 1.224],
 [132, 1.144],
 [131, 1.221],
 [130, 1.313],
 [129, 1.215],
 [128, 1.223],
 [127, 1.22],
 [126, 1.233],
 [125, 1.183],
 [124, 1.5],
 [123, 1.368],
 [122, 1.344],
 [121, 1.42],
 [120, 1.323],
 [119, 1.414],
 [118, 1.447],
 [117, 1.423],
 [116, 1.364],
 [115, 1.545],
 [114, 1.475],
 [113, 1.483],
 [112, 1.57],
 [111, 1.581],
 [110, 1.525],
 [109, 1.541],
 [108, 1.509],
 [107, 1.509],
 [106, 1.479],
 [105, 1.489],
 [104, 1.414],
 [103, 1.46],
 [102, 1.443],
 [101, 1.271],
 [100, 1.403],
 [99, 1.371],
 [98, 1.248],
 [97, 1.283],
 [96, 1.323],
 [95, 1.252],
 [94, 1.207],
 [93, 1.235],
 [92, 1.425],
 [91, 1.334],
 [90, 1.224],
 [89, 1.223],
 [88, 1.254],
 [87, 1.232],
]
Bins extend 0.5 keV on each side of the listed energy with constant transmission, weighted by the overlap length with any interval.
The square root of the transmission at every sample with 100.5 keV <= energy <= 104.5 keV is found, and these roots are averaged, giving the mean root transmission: 1.18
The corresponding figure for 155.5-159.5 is 1.15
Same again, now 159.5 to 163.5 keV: 1.13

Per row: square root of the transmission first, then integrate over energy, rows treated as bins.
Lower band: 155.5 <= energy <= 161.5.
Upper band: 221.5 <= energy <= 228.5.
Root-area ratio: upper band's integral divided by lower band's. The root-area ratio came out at 1.0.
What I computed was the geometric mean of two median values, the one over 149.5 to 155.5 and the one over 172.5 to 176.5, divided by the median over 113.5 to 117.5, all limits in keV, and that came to 0.74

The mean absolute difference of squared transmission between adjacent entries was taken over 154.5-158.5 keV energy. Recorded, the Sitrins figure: 0.14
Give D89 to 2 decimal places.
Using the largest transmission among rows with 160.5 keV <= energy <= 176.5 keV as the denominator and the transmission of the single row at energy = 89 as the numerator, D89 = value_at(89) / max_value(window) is 0.94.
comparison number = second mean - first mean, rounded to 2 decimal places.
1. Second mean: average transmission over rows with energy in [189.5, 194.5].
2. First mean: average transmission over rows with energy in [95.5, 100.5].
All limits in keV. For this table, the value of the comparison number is -0.34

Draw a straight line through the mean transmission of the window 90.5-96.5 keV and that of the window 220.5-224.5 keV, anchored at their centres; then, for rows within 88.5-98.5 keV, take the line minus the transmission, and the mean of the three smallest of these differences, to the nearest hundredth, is -0.06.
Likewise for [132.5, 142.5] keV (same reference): -0.06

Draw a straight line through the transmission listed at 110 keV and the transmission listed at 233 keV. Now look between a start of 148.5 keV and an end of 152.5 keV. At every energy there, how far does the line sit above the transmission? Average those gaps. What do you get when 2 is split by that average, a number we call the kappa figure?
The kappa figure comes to 32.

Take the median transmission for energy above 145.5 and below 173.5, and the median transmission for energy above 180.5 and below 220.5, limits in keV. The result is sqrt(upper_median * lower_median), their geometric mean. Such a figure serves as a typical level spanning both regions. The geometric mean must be 1.09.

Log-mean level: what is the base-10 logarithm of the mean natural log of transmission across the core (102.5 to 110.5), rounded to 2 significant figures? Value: -0.40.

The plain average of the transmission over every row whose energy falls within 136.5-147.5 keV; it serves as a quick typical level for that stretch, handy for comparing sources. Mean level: 1.2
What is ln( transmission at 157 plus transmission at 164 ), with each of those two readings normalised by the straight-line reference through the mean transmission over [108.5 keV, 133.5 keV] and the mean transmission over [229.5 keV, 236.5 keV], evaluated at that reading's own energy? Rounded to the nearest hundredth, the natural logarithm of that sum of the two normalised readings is 0.72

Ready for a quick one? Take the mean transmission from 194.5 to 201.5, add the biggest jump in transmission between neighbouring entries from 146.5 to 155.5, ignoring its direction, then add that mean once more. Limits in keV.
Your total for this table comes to 2.02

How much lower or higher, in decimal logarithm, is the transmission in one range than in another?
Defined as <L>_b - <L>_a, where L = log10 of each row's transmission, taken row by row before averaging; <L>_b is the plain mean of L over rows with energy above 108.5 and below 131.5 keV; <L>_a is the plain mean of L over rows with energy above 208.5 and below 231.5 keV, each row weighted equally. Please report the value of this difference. 0.189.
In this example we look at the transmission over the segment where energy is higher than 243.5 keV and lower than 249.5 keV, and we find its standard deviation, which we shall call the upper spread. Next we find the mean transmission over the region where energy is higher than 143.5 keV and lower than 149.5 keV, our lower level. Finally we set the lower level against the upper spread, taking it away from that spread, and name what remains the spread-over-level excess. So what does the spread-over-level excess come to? -1.22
